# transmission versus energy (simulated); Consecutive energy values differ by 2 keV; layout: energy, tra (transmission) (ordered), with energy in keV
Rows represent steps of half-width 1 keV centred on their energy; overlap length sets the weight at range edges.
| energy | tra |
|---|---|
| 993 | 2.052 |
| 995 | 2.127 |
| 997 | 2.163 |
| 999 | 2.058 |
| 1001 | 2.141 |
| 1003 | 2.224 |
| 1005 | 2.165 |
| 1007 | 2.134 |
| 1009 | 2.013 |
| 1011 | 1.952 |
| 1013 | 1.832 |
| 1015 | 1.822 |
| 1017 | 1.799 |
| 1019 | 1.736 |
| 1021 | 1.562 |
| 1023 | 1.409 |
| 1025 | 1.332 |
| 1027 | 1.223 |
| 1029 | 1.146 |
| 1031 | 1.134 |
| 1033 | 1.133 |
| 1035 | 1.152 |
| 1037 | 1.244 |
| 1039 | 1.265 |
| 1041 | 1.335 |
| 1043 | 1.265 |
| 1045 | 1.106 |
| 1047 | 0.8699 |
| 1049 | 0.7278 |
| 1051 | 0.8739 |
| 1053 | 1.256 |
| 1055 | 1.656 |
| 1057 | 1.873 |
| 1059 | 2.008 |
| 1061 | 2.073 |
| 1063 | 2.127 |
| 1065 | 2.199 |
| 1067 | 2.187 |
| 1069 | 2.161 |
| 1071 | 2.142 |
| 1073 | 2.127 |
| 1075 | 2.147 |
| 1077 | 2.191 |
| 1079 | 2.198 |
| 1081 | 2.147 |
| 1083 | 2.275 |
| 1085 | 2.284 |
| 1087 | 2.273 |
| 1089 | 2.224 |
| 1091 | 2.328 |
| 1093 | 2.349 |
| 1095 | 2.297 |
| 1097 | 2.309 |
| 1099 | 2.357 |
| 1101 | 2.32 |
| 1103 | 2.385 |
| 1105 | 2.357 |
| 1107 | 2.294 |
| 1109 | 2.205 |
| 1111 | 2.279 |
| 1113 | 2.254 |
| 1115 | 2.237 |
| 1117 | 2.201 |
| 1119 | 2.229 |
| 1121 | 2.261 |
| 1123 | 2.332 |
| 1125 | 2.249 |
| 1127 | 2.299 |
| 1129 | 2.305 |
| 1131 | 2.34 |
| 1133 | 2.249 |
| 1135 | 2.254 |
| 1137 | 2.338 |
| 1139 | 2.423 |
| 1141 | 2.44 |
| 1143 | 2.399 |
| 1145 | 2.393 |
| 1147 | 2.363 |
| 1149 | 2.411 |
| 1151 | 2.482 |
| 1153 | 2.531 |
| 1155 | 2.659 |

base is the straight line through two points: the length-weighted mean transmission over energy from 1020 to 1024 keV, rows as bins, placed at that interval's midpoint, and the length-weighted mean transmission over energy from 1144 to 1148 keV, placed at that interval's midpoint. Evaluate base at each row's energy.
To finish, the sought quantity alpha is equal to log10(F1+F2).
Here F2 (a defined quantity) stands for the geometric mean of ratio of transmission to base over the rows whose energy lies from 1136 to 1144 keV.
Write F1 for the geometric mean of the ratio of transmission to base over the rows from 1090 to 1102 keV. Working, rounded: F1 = 1.15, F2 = 1.03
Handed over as 0.339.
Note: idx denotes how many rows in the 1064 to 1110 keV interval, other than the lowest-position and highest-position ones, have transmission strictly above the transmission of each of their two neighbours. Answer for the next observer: 5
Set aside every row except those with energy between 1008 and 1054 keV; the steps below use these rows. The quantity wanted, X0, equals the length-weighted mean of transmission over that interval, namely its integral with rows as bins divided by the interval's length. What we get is 1.36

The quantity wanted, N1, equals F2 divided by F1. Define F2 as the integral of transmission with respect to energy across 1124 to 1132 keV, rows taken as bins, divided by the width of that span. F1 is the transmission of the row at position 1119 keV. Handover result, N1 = 1.0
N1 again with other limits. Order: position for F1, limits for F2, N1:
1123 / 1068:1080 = 0.9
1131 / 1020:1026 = 0.6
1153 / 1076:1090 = 0.9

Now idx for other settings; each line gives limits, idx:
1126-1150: 2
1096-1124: 3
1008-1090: 4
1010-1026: 0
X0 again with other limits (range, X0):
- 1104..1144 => 2.30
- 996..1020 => 2.00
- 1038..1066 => 1.47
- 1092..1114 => 2.31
